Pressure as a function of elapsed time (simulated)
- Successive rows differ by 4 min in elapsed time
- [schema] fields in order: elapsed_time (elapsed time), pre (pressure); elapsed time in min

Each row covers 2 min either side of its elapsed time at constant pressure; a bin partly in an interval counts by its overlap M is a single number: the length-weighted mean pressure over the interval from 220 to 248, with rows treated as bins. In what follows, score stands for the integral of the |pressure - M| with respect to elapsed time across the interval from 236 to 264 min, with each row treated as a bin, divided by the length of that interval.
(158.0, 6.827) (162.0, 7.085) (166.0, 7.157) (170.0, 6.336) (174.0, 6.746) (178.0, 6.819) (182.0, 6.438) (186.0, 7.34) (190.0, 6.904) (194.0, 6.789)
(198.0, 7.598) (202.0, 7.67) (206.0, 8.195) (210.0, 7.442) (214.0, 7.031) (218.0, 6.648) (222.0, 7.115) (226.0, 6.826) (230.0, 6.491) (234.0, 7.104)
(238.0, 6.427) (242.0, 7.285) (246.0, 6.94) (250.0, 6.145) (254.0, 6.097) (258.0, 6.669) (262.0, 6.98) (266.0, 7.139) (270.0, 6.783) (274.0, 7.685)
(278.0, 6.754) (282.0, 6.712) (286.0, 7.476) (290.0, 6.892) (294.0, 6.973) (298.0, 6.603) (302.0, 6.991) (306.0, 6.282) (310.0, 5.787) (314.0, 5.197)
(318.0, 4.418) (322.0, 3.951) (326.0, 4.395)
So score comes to 0.39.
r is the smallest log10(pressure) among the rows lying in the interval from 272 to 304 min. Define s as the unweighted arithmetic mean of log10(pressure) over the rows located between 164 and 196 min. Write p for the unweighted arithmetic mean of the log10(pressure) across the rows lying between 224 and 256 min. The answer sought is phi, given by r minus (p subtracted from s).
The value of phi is 0.810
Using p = 0.823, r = 0.820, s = 0.833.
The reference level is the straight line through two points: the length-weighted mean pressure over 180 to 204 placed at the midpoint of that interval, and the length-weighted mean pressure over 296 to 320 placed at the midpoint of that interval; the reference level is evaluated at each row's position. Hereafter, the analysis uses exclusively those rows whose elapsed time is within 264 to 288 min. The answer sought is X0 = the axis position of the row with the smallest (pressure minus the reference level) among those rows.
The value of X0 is 270.0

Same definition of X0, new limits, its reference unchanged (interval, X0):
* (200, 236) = 230.0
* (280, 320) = 318.0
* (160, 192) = 170.0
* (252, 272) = 254.0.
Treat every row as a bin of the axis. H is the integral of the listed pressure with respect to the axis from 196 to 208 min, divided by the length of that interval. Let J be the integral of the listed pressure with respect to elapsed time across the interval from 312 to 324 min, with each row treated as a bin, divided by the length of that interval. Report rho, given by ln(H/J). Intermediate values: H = 7.8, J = 4.52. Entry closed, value 0.55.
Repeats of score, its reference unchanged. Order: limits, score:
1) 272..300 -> 0.30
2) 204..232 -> 0.42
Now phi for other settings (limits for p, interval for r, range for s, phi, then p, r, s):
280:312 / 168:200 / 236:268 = 0.802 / 0.826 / 0.802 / 0.826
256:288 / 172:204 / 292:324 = 0.902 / 0.846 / 0.809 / 0.753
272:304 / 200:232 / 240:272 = 0.829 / 0.845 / 0.812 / 0.829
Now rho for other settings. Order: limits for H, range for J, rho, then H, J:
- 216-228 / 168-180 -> 0.03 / 6.9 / 6.63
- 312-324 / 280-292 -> -0.44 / 4.5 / 7.03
